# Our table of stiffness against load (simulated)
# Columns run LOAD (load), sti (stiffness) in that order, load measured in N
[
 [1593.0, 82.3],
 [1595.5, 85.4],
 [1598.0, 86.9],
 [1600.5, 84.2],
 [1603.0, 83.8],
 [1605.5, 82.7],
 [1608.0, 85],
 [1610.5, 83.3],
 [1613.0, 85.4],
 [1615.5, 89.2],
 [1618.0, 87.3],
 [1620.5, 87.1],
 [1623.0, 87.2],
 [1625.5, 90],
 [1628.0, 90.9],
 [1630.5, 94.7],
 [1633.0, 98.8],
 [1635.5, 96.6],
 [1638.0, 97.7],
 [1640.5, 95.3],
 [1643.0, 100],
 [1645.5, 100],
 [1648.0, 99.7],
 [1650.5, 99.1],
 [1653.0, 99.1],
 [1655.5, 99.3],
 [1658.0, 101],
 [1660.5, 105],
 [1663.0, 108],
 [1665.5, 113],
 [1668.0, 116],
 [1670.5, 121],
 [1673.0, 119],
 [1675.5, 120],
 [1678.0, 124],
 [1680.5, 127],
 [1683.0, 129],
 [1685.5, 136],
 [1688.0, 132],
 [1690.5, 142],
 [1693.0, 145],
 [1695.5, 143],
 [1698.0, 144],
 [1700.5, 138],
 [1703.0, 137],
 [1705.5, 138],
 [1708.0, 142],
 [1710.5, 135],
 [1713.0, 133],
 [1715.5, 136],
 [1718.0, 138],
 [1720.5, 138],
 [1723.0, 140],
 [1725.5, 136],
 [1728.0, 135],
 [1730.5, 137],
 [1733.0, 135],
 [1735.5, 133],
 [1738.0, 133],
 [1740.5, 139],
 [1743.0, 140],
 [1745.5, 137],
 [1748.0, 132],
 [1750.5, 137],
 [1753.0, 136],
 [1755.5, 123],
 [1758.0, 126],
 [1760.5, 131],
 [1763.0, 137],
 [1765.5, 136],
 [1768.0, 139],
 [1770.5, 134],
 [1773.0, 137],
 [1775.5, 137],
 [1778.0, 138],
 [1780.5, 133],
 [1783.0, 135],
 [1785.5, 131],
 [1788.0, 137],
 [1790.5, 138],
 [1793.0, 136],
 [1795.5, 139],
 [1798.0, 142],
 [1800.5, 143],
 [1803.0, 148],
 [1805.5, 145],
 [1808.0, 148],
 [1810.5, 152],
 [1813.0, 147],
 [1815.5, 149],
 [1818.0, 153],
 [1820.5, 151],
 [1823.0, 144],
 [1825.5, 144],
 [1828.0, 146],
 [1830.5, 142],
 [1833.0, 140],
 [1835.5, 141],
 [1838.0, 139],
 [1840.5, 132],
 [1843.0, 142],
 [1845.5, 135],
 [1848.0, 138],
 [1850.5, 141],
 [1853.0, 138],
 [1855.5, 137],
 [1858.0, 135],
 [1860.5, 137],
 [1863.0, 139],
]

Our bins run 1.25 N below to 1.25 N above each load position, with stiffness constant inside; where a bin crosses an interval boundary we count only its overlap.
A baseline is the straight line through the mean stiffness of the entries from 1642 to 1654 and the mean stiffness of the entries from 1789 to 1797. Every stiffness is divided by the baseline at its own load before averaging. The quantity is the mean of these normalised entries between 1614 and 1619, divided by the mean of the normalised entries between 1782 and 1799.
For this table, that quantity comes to 0.97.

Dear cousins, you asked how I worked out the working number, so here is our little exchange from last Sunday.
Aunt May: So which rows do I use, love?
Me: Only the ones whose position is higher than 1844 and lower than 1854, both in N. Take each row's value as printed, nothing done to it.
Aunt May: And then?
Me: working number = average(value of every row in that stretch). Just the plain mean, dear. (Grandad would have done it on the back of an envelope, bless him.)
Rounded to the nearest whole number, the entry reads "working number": 138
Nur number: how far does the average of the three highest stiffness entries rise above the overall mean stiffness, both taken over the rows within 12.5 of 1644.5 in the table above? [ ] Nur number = 1.3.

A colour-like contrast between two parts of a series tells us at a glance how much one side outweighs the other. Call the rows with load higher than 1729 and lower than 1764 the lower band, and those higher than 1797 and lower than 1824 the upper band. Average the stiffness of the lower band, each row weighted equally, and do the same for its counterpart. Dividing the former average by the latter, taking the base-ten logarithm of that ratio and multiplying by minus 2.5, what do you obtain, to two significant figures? 0.10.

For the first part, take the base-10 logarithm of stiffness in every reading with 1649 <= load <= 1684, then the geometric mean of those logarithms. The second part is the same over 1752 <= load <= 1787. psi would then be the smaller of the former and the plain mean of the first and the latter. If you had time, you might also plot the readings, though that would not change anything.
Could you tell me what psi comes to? 2.05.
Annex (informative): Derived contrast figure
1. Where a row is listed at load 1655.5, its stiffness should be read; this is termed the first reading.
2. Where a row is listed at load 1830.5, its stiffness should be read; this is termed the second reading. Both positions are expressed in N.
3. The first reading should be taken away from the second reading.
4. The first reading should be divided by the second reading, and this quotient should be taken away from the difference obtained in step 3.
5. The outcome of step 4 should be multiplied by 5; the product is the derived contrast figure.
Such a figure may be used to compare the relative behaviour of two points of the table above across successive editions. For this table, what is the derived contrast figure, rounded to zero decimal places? 210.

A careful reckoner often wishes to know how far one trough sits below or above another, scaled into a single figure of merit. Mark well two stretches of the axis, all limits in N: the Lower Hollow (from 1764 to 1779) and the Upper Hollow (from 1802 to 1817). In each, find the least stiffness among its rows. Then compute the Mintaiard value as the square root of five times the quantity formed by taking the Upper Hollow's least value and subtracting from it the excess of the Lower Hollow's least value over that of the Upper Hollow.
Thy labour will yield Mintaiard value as 27.9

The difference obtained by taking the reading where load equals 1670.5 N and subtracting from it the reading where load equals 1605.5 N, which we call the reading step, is 38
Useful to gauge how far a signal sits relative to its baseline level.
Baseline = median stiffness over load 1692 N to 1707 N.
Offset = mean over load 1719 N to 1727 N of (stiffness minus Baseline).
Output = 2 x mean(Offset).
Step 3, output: -5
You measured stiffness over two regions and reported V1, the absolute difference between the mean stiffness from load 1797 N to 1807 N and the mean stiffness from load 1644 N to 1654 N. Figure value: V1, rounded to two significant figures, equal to 45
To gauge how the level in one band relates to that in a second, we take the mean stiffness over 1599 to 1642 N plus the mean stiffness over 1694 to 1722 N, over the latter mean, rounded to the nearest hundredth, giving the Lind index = 1.65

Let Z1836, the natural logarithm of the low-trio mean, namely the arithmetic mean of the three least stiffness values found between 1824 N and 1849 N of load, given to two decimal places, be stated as 4.91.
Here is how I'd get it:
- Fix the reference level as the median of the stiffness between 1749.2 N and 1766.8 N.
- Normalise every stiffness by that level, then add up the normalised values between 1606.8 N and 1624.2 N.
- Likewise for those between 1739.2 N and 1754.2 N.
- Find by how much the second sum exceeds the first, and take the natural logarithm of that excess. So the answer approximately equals 0.5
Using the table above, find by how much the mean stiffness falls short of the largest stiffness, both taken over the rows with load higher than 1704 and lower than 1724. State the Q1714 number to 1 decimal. 4.5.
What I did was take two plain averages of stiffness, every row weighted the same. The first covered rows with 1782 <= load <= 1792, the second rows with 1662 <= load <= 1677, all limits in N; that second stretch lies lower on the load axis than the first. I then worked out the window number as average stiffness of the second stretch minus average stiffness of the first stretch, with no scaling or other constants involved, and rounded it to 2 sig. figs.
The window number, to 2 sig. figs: -19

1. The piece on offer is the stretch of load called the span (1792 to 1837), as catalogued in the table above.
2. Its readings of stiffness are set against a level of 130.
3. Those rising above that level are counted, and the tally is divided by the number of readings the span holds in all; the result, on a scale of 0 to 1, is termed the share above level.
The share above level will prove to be 1.00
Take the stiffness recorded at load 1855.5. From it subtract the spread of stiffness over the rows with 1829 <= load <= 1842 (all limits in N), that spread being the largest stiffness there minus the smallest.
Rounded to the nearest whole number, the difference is 127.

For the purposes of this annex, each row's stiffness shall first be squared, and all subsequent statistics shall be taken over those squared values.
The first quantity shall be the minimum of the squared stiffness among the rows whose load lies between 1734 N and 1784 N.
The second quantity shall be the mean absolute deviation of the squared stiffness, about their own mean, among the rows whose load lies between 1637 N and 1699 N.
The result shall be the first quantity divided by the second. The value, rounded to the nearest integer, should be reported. 4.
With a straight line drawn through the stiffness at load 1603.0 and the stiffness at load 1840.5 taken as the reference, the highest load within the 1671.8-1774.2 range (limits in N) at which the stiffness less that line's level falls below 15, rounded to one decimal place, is 1758.0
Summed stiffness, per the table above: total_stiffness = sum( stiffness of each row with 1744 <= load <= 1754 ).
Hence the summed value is 542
